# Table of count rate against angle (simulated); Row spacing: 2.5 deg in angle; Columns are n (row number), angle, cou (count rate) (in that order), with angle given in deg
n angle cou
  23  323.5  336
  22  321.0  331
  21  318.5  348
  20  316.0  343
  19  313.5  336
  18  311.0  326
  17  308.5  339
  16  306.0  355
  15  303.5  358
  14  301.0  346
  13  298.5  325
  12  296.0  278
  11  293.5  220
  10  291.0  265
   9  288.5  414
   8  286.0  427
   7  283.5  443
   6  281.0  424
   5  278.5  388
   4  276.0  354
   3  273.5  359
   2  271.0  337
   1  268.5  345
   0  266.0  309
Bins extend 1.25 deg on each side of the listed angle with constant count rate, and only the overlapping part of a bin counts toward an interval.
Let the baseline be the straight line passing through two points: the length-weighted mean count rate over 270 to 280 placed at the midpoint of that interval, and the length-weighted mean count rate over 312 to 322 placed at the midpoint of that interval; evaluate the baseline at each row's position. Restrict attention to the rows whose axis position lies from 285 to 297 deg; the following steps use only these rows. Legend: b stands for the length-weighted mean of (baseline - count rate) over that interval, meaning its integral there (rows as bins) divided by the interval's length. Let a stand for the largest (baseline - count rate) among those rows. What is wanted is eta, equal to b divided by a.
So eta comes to 0.3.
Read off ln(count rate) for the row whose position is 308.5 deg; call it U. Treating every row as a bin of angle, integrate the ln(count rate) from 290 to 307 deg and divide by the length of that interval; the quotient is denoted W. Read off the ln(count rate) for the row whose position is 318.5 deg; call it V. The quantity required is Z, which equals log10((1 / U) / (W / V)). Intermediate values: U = 5.83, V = 5.85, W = 5.71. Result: -0.755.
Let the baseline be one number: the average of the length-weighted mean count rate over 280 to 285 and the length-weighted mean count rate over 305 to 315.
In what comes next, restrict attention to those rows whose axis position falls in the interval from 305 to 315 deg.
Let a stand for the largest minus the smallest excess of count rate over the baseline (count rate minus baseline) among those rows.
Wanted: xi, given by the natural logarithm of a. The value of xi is 3.4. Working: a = 29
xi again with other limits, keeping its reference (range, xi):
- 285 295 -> 5.3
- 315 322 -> 2.8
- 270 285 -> 4.7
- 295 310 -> 4.4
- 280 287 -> 2.9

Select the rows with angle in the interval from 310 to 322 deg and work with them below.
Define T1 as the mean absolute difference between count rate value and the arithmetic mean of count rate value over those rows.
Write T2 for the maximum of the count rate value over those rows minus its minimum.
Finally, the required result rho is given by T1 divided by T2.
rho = 0.32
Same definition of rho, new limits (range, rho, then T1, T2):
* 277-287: 0.30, 16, 55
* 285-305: 0.28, 57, 207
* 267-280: 0.27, 14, 51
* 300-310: 0.37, 7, 19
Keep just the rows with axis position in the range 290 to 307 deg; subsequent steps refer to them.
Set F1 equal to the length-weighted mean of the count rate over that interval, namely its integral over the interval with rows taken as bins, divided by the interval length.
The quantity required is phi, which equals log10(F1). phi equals 2.49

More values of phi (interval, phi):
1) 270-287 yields 2.59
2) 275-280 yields 2.57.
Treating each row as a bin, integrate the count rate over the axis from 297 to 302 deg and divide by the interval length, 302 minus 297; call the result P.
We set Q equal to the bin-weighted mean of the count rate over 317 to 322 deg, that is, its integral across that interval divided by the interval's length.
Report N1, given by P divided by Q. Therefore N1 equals 1.0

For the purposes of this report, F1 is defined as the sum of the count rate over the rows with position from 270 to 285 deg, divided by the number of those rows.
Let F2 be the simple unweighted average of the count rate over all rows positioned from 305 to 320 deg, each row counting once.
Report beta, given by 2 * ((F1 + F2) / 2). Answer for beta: 725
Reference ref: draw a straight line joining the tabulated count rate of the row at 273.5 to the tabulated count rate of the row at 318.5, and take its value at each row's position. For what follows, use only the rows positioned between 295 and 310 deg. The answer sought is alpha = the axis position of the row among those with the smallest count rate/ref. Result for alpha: 296.0 deg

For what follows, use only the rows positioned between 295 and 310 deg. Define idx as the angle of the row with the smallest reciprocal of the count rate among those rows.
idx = 303.5 deg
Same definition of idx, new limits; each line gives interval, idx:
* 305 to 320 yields 306.0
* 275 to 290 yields 283.5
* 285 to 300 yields 286.0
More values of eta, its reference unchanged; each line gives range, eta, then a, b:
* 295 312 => 0.2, 73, 13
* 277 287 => 2.2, -28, -61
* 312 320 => -0.3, 5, -2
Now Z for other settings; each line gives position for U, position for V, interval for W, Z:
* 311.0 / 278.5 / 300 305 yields -0.755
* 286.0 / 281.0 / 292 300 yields -0.749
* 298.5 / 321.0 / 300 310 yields -0.766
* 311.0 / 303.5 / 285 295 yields -0.753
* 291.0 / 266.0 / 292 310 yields -0.748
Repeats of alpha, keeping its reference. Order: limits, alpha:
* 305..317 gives 311.0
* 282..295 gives 293.5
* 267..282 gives 271.0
